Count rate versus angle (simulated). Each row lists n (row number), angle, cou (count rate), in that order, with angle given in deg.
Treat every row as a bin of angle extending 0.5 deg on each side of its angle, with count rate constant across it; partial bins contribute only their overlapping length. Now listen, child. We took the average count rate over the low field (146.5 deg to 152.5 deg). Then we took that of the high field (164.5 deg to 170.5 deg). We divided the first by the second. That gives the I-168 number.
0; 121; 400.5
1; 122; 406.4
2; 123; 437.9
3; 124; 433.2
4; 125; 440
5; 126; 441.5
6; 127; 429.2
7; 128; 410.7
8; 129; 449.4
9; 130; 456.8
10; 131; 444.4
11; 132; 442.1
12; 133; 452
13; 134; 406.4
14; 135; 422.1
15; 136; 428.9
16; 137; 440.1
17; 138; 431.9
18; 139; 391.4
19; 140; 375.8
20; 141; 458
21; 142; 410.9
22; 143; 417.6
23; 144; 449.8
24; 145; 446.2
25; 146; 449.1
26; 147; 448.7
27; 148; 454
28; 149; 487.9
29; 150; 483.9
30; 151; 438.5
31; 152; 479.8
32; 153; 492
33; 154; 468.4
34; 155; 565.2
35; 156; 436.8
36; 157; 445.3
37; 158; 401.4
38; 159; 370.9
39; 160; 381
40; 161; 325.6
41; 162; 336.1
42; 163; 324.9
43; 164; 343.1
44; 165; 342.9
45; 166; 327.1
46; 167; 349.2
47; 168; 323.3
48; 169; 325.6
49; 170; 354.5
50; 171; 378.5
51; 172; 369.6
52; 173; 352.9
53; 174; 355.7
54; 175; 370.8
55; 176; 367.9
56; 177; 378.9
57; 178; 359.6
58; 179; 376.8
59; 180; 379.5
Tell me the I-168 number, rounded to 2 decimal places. 1.38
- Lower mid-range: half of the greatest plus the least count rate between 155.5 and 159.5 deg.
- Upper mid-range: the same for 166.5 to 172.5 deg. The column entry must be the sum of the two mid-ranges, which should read 759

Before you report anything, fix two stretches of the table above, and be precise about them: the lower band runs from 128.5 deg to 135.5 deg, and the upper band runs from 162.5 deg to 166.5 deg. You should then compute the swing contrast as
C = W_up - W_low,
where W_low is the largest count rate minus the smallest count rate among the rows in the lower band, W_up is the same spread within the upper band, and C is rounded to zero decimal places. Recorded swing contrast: -32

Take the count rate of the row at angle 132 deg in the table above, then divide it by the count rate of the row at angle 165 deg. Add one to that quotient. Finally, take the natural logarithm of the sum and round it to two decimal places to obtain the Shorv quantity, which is 0.83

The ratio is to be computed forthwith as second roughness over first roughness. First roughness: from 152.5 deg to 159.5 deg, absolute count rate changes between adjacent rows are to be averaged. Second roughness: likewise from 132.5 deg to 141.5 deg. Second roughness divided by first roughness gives 0.51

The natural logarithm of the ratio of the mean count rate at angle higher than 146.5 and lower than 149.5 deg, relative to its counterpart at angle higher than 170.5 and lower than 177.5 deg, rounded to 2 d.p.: 0.23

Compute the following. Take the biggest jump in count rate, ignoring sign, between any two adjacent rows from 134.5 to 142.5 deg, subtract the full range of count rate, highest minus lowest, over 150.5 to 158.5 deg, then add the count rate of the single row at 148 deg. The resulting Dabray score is 372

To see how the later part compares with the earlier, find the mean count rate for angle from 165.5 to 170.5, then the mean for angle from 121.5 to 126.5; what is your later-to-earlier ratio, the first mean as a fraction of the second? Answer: 0.78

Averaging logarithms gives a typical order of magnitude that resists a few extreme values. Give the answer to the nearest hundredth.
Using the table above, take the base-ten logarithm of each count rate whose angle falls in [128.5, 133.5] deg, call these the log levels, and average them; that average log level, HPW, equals 2.65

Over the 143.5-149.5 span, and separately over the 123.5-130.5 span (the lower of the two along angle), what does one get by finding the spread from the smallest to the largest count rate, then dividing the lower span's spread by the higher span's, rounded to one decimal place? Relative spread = 1.1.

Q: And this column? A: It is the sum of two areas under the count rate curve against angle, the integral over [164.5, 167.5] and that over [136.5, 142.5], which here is 3527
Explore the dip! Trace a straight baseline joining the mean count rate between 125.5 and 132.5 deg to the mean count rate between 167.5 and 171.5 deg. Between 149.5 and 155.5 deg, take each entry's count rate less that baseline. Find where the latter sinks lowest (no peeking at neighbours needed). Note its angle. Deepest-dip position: 151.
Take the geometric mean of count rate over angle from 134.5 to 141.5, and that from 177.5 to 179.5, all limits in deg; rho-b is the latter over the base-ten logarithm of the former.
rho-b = 140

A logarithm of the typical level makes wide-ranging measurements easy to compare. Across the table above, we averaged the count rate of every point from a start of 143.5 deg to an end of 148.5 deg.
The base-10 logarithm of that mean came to 2.65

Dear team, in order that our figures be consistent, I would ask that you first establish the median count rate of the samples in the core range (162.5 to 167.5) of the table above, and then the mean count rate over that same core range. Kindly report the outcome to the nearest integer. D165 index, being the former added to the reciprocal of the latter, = 343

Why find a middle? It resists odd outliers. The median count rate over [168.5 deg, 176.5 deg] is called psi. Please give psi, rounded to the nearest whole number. 362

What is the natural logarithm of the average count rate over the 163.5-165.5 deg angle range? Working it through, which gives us 5.8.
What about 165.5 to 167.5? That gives 5.8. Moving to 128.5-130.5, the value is 6.1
